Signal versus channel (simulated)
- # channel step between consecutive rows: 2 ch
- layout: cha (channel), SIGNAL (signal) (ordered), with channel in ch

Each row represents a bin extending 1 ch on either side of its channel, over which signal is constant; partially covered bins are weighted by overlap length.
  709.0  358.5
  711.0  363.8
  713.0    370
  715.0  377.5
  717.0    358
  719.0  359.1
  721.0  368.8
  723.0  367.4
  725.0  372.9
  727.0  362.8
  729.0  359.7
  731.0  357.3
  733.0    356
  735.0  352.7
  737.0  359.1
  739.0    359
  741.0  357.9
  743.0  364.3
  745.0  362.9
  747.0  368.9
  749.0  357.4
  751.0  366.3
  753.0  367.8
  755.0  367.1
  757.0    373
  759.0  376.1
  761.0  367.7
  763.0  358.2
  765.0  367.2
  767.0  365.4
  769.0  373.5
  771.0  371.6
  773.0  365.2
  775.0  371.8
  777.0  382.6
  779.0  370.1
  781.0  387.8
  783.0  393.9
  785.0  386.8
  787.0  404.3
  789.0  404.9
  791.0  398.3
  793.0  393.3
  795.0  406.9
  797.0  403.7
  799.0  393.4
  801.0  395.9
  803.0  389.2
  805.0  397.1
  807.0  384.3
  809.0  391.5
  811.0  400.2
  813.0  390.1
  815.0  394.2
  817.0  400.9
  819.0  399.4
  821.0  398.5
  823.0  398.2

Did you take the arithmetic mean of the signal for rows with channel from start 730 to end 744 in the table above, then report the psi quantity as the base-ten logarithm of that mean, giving 2.55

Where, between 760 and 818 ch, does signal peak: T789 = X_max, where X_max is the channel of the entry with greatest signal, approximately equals 795.0 ch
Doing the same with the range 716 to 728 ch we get 725.0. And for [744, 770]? 759.0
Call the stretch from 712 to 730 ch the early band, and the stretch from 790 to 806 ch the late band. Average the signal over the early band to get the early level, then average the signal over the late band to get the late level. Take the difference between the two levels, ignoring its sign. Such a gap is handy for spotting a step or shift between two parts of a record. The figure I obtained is 31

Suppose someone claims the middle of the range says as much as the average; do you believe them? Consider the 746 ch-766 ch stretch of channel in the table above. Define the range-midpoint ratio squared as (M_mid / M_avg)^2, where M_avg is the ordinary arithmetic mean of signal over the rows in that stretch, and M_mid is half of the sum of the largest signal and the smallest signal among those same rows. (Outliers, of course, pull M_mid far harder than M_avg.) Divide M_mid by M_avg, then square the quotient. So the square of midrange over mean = 1.00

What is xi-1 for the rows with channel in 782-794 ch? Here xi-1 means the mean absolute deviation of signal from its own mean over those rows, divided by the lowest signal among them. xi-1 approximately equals 0.014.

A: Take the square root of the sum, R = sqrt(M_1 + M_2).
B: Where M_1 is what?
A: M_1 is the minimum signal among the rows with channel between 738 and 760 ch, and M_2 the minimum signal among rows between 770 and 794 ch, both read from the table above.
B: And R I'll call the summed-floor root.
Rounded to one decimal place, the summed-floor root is 26.9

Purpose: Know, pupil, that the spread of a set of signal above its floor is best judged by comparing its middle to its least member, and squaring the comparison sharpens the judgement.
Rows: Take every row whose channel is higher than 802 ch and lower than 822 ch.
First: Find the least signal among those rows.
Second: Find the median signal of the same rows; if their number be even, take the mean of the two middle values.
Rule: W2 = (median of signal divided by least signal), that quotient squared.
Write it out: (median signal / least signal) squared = 1.06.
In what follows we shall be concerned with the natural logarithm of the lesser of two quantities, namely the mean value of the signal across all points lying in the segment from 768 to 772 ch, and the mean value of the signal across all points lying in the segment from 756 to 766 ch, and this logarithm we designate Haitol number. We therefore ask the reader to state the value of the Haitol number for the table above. 5.91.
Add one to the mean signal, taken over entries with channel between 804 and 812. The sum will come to 394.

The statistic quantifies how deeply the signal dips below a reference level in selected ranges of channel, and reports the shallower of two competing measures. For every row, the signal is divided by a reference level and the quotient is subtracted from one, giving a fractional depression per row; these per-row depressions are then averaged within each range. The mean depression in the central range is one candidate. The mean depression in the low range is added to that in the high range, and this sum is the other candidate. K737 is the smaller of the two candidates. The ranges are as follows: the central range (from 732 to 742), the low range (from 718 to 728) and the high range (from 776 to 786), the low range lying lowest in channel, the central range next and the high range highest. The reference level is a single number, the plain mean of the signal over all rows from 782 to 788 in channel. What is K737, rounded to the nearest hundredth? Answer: 0.10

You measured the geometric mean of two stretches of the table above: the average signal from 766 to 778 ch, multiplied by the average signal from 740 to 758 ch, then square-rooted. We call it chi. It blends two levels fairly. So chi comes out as 368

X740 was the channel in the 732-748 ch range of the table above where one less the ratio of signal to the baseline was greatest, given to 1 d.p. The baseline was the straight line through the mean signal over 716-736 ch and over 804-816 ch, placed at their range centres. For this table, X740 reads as 735.0 ch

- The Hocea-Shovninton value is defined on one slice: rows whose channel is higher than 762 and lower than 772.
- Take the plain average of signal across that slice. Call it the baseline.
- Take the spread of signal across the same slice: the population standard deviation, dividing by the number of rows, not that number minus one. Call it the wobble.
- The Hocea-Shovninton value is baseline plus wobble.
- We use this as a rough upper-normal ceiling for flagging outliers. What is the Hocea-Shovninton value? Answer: 373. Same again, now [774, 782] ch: 385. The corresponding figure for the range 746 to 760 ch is 374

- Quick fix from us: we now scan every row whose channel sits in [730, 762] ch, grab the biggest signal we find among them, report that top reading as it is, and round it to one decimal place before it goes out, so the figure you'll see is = 376.1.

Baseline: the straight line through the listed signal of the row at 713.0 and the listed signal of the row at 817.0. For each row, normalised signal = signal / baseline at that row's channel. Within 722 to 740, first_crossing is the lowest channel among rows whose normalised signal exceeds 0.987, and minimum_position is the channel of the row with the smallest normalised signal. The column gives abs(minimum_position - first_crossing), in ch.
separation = 10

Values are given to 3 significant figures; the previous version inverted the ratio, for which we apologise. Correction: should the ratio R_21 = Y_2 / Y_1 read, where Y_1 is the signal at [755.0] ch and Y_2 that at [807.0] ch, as 1.05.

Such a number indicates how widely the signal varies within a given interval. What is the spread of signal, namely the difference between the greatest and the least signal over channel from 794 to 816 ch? 22.6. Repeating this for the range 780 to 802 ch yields 20.1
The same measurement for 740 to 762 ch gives 18.7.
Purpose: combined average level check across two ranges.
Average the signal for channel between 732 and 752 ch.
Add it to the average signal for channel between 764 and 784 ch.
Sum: 735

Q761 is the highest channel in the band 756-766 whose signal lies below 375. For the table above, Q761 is 765.0 ch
